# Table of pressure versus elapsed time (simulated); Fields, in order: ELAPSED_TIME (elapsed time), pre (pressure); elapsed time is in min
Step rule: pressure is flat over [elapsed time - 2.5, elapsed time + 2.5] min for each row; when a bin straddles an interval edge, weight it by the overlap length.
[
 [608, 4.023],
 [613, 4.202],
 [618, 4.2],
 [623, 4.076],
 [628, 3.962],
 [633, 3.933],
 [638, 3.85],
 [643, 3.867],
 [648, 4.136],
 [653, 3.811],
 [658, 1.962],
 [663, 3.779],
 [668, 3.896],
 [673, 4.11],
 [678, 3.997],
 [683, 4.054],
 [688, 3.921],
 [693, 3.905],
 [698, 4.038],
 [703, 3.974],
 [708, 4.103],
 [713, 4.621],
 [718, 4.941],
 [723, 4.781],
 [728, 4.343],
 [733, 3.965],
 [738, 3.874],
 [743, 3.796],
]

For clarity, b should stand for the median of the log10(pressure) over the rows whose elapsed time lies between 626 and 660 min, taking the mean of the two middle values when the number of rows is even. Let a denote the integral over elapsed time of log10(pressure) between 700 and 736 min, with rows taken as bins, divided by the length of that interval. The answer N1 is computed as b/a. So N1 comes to 0.92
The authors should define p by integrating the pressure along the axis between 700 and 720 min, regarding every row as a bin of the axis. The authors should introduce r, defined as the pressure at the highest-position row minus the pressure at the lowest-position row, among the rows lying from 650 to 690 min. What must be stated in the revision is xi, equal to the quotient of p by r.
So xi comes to 798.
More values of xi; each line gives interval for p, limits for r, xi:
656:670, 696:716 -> 78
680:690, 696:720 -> 44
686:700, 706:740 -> -242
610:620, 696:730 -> 137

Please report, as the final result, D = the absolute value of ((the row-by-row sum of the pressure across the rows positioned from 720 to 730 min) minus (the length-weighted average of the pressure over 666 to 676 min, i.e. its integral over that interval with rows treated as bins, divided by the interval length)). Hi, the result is 5.12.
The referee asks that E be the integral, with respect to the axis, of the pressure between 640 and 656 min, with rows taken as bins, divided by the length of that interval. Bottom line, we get 3.87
